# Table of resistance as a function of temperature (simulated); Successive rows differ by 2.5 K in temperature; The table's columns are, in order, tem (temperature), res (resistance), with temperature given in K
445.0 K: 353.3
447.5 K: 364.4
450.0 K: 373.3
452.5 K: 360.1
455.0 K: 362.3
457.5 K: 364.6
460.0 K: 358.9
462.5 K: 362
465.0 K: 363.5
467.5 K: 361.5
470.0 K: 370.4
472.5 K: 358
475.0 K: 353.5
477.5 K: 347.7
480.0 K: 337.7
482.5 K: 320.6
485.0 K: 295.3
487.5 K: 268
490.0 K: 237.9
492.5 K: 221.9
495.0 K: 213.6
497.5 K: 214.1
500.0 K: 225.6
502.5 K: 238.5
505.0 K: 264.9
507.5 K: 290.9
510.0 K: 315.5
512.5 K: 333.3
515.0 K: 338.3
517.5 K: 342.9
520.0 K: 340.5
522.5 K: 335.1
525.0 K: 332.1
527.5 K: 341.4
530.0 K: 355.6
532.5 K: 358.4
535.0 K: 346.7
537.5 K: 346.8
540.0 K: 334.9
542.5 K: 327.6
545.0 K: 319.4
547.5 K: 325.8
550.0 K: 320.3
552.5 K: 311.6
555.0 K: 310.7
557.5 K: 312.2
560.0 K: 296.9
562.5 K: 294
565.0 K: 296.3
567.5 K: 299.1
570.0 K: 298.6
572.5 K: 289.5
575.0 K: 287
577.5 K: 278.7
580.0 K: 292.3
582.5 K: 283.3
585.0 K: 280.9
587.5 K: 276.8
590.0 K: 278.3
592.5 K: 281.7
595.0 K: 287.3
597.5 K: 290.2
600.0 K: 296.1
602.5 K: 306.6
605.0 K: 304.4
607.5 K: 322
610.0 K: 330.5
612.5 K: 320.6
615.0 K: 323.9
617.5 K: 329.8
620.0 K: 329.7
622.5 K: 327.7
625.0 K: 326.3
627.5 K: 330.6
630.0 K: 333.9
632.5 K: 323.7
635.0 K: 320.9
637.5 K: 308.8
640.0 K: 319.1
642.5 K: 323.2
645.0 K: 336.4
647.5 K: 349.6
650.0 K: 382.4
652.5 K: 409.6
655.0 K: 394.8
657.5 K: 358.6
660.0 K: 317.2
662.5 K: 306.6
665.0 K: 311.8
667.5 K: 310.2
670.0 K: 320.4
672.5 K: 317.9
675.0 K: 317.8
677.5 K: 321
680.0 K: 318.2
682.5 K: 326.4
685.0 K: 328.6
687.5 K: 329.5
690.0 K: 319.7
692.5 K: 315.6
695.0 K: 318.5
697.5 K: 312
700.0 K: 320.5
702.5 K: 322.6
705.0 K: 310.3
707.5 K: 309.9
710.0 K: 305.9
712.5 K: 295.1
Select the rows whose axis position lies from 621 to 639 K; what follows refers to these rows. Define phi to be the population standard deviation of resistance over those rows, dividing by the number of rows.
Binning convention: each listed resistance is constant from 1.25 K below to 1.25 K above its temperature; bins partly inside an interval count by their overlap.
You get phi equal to 8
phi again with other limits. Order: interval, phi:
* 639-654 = 33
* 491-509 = 27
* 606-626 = 4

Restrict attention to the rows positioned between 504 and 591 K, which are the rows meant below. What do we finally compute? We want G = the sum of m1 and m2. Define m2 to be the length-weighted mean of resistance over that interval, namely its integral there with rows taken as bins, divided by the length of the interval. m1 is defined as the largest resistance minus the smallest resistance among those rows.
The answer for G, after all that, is 407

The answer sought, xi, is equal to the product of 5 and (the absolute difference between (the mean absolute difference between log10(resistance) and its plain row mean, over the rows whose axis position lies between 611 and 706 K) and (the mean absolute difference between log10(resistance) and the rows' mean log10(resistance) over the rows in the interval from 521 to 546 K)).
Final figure 0.03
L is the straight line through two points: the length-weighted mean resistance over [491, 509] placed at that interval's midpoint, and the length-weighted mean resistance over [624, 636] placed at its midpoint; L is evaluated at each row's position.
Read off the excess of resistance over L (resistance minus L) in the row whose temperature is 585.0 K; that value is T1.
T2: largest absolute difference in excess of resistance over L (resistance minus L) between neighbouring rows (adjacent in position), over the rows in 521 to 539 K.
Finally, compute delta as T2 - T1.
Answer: 29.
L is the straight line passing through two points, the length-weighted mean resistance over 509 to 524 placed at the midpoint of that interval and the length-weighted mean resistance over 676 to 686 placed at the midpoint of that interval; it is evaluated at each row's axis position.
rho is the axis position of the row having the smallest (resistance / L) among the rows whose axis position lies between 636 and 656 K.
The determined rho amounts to 637.5 K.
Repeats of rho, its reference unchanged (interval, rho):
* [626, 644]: 637.5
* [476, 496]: 495.0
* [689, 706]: 705.0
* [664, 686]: 667.5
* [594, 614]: 595.0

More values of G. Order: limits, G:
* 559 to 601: 311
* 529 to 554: 381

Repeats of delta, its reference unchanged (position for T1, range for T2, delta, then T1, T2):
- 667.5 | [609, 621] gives 54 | -42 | 11.6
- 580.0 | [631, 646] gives 15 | -1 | 13.8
